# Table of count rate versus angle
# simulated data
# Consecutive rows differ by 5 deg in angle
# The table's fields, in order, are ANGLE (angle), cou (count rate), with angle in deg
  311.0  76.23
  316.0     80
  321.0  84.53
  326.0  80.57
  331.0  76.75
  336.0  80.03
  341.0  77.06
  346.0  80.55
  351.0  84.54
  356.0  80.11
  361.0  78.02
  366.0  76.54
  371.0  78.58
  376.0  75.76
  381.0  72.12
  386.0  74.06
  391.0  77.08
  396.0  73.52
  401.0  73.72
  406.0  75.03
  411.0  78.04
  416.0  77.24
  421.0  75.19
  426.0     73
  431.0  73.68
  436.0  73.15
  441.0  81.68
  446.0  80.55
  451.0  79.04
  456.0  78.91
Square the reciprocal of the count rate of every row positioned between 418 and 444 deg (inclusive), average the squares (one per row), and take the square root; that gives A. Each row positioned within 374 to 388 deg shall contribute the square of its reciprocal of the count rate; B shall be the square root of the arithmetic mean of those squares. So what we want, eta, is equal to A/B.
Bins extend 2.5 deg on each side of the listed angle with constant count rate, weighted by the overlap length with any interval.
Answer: 0.98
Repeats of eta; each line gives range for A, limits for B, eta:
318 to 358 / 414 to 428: 0.93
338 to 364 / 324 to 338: 0.99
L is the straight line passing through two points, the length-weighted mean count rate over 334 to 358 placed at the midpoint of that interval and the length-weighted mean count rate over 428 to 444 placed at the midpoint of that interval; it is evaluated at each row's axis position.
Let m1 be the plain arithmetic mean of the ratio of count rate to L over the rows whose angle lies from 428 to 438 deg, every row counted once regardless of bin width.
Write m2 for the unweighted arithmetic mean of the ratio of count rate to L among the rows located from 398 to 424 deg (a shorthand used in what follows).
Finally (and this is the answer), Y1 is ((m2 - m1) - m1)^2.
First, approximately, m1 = 0.962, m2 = 0.980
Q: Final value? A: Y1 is 0.89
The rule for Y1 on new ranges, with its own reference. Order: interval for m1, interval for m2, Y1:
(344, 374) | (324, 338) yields 1.04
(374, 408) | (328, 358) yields 0.83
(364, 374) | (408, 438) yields 0.95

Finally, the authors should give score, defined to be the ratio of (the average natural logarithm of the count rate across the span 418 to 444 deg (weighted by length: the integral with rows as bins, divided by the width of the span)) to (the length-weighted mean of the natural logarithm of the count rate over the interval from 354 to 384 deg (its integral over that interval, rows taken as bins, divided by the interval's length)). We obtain 1.00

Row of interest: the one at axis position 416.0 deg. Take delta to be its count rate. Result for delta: 77.24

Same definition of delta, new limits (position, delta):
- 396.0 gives 73.52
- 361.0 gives 78.02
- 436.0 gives 73.15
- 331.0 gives 76.75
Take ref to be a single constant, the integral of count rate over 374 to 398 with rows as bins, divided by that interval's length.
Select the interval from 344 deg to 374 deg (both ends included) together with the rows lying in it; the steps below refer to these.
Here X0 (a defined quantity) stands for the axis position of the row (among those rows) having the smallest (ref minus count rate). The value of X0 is 351.0 deg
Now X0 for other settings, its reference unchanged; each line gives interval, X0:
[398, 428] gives 411.0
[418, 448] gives 441.0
